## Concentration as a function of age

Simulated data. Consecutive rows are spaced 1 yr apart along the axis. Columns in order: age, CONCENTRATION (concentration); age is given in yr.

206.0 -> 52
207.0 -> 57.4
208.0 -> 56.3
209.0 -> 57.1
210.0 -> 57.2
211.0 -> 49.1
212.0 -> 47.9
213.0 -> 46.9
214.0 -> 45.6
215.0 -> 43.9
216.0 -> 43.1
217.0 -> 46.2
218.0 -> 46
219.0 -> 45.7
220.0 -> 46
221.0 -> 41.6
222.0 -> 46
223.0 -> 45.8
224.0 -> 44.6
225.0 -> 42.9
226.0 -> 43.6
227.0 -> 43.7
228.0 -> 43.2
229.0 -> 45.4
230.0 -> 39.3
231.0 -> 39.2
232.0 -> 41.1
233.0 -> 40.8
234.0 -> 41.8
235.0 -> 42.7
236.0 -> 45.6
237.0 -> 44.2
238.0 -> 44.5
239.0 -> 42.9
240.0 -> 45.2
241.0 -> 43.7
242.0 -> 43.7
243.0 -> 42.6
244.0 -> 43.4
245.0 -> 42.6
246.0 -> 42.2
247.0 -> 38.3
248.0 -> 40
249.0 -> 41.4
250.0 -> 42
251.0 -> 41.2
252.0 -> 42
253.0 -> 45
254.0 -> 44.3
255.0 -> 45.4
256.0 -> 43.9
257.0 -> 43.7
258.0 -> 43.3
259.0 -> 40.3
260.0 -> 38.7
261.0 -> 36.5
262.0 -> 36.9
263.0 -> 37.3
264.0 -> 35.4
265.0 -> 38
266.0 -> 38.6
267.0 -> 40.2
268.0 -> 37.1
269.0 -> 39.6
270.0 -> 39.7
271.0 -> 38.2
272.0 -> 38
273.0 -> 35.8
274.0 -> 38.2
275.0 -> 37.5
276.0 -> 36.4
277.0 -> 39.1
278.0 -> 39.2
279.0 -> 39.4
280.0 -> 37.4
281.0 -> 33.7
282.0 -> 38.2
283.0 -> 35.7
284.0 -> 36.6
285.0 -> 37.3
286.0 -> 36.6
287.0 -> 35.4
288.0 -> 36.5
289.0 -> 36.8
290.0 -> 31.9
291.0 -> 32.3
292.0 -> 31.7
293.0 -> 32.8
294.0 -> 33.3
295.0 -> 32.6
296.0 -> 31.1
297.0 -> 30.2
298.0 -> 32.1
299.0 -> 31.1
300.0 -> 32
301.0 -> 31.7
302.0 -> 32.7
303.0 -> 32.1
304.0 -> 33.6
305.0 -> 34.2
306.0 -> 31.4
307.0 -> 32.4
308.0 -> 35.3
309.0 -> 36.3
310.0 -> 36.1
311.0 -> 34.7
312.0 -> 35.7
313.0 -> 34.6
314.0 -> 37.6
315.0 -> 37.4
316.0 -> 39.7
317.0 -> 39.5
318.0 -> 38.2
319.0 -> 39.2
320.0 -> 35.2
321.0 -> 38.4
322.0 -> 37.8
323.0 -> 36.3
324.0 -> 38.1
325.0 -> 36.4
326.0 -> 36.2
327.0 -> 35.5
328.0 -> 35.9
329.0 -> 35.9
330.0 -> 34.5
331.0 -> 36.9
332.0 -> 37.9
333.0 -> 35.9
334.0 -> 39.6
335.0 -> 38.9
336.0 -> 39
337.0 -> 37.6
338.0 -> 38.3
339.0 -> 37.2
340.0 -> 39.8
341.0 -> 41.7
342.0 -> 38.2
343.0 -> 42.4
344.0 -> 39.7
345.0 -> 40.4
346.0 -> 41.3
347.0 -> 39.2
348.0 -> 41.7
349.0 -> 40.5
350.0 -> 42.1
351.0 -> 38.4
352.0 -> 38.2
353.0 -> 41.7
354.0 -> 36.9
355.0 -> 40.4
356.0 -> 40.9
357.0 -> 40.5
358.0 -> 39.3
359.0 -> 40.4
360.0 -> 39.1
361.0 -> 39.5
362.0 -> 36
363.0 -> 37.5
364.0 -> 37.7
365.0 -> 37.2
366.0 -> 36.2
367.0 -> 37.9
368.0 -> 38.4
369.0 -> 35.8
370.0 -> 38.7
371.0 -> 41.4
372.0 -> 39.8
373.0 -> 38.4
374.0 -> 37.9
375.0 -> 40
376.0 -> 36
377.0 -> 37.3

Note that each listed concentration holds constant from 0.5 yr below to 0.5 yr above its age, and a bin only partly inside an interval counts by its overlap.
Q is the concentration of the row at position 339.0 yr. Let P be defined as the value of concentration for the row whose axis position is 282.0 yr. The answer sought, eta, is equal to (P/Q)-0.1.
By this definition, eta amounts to 0.93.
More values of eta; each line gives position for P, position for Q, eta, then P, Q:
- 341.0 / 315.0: 1.01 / 41.7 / 37.4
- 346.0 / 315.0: 1.00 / 41.3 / 37.4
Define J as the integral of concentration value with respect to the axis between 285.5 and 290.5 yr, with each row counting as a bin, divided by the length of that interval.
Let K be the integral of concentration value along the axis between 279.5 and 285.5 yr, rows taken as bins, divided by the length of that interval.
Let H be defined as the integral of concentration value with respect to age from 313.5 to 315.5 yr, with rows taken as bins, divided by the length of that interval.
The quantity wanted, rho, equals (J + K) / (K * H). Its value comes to 0.0526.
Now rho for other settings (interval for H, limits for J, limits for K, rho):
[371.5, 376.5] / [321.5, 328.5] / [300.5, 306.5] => 0.0552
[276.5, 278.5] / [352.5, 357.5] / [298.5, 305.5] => 0.0571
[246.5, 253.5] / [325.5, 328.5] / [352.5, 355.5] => 0.0460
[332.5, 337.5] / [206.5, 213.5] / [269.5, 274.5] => 0.0628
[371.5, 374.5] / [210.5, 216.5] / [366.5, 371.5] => 0.0568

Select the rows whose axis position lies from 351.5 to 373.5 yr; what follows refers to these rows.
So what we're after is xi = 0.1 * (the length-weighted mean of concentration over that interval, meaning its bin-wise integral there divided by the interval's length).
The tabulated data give 3.87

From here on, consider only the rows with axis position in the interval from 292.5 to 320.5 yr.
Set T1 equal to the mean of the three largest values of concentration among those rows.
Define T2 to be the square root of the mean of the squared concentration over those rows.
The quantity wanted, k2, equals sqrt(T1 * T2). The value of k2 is 37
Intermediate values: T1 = 39.5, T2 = 34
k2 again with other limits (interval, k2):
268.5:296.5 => 38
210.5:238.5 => 46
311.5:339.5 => 38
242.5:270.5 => 43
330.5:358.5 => 41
